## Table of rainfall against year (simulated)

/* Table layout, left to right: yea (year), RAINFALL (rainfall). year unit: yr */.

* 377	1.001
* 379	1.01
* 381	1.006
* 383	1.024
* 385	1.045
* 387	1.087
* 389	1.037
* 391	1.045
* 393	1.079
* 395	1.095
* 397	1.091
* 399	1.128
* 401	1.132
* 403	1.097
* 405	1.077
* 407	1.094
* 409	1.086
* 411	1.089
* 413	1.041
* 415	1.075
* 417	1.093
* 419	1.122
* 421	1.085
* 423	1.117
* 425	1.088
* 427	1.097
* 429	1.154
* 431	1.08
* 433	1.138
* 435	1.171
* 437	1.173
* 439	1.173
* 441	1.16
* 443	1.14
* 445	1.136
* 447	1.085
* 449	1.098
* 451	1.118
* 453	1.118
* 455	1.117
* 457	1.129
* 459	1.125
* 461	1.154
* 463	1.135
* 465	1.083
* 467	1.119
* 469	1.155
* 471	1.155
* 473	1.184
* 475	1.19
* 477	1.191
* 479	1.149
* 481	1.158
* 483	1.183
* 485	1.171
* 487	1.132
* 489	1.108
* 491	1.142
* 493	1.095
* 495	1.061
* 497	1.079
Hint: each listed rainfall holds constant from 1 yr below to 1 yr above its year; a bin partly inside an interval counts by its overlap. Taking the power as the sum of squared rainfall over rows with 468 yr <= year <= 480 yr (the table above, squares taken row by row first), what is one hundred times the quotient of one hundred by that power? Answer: 1216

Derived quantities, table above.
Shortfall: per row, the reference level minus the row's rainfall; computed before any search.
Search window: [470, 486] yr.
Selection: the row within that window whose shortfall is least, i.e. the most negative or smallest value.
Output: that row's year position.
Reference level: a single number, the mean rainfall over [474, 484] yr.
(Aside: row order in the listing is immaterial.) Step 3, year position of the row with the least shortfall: 477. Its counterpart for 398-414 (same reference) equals 401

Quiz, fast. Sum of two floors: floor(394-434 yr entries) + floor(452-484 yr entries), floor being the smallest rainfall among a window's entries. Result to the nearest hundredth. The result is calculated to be 2.12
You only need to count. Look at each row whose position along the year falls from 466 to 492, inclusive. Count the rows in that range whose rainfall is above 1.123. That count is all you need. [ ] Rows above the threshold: 11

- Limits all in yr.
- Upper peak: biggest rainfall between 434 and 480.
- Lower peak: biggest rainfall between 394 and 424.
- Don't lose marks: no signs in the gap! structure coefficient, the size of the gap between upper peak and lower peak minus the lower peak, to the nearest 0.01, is -1.07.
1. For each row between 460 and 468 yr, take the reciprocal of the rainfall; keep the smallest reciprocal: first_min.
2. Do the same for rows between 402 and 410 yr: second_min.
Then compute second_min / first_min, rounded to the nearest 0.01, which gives 1.05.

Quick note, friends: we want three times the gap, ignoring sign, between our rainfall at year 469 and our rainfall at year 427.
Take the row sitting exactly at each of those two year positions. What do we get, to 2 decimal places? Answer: 0.17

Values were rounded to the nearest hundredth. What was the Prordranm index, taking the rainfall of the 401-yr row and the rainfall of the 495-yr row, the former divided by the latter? 1.07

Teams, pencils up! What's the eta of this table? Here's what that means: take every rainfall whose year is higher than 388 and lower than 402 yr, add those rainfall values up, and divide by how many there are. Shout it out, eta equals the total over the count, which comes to 1.09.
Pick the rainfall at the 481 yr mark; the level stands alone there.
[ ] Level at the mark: 1.158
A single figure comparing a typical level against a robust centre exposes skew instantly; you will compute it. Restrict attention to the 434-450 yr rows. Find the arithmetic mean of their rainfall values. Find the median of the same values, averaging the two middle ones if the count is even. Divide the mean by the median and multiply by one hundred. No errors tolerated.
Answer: 99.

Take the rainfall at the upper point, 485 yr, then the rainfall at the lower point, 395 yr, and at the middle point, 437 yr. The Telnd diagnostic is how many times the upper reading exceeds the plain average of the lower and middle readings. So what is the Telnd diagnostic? 1.03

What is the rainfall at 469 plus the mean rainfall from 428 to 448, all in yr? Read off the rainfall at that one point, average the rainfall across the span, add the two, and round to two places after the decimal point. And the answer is 2.30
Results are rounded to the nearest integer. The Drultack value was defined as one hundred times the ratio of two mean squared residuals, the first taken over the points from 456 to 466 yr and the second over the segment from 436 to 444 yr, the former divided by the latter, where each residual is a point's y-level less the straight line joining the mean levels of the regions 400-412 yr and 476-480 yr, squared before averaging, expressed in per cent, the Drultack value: 115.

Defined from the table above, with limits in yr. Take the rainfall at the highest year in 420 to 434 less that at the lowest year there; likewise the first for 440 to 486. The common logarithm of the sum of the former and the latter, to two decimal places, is -1.19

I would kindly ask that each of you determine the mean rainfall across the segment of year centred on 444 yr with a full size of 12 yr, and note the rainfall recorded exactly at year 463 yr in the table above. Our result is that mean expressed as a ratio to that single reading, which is 1.00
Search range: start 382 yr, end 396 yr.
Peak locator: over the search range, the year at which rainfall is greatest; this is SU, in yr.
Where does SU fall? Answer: 395 yr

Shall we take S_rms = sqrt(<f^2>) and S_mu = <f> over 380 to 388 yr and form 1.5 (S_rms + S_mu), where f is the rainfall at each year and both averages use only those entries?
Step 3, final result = 3.12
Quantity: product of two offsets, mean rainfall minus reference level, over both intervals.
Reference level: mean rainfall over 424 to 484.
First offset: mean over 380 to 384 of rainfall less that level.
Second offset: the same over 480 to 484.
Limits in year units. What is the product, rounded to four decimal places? -0.0039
